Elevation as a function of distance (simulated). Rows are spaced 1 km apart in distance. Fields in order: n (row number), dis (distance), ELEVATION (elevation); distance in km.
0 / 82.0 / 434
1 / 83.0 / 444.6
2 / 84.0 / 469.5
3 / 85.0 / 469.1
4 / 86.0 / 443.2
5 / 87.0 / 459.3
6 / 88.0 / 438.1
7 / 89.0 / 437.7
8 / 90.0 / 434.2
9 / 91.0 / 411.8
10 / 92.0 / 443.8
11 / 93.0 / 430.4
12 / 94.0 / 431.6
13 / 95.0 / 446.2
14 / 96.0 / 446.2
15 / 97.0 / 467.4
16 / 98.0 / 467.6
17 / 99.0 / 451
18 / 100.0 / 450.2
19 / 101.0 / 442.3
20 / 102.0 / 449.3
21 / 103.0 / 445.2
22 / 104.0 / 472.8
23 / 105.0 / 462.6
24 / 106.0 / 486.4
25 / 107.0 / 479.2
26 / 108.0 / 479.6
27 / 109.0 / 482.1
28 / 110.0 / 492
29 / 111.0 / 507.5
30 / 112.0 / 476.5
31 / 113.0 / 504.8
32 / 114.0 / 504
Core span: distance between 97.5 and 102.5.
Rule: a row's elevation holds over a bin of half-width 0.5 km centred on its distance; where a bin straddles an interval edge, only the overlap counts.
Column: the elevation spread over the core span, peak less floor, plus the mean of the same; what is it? 477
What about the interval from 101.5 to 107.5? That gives 507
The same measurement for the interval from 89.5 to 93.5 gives 462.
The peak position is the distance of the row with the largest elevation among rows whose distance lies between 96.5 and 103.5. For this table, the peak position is 98.0 km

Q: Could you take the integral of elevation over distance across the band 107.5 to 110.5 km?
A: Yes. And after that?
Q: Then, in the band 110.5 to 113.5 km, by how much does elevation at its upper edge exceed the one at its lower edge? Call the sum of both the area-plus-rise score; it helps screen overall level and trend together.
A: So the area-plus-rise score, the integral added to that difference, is 1451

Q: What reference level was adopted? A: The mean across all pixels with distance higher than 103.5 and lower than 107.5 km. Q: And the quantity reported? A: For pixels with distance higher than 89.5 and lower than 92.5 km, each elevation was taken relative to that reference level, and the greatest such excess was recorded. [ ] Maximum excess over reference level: -31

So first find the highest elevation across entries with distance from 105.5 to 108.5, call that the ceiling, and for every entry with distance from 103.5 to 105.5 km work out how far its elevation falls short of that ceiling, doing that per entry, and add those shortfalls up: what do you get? 37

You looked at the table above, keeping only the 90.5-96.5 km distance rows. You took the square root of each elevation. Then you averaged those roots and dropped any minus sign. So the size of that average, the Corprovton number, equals 20.9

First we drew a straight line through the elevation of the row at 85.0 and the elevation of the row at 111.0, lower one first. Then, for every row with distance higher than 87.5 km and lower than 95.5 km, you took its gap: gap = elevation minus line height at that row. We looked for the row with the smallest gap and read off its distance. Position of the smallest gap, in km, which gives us 91.0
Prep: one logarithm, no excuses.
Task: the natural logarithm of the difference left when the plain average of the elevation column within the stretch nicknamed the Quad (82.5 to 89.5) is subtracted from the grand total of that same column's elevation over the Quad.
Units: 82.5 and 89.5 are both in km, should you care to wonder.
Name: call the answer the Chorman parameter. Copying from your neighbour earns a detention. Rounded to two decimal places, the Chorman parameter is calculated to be 7.90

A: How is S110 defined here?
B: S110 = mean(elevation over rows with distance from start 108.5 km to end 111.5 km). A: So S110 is 494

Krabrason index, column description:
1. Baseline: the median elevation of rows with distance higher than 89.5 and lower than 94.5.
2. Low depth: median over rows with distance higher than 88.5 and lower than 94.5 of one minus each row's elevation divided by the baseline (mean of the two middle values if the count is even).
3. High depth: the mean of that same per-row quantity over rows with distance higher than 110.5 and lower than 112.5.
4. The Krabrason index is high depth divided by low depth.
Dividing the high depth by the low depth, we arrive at 46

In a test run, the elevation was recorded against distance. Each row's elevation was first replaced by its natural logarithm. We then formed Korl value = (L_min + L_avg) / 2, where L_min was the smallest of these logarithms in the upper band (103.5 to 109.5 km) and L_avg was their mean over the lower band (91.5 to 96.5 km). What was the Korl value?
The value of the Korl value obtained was 6.11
